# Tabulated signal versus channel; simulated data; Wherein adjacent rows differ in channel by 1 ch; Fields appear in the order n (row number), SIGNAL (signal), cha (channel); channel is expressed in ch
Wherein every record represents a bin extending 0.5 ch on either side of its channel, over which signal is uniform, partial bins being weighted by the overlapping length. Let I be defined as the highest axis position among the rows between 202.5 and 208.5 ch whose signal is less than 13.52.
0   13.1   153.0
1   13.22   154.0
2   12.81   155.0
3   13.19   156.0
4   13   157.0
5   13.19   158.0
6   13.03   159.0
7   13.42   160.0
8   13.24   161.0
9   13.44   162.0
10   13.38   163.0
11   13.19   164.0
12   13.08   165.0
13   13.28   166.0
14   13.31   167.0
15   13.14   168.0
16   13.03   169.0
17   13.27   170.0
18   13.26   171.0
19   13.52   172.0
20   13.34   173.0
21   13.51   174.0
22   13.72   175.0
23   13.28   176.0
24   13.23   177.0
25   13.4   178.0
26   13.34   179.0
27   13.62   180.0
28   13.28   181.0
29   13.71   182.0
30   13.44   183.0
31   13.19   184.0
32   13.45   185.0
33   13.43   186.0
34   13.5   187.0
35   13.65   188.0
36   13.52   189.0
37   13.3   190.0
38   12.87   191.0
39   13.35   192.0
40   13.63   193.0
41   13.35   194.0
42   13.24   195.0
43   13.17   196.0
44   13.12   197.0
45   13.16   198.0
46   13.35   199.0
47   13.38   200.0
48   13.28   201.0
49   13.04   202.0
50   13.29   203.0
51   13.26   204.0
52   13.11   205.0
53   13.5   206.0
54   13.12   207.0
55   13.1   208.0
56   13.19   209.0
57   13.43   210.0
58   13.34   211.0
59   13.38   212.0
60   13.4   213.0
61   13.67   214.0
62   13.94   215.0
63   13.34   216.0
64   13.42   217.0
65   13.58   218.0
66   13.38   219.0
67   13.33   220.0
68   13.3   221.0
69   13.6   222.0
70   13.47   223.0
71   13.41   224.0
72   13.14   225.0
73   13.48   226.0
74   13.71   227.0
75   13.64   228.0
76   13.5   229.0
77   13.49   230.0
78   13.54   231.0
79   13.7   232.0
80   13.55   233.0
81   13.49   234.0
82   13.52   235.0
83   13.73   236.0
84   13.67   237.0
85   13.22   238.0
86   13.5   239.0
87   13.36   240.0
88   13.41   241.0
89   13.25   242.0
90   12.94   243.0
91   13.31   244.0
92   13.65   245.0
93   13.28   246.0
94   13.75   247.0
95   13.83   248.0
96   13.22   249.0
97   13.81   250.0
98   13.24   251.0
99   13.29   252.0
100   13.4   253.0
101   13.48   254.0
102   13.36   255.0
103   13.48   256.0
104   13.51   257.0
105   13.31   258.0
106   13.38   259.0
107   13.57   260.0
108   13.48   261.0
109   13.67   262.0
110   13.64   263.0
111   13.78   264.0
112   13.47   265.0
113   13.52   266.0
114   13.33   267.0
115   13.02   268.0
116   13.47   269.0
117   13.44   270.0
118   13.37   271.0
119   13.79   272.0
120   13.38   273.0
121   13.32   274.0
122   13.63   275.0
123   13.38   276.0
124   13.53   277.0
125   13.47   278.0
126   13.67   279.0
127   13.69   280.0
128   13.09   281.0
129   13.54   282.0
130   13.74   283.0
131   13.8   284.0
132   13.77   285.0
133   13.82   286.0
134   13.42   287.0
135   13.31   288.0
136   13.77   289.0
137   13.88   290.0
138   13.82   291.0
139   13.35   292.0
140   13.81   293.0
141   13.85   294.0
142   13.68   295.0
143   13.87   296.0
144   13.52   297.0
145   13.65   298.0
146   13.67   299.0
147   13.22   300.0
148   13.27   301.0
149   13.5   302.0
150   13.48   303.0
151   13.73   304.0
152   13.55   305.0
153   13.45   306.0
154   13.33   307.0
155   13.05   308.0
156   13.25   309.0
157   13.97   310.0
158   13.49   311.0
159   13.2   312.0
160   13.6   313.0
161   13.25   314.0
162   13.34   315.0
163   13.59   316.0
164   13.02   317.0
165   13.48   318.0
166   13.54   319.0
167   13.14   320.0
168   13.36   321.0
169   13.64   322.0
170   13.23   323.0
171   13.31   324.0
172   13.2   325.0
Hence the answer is 208.0 ch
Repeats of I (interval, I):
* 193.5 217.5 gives 217.0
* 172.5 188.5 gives 187.0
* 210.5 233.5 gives 230.0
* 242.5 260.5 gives 259.0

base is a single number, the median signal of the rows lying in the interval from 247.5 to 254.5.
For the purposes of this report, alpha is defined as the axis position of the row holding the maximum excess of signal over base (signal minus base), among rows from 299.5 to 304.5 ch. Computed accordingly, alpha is 304.0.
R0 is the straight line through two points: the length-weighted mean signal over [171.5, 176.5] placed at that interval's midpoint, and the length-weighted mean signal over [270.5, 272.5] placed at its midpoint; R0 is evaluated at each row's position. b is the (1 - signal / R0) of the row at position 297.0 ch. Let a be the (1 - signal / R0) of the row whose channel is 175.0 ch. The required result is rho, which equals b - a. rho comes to 0.025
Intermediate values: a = -0.02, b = 0.006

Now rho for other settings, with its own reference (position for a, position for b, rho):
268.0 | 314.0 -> -0.013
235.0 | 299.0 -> -0.006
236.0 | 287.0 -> 0.027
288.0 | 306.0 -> -0.009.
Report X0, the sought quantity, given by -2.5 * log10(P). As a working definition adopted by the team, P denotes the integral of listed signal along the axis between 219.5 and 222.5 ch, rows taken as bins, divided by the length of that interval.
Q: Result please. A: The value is -2.82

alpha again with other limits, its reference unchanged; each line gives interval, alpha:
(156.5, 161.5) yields 160.0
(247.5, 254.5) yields 248.0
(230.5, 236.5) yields 236.0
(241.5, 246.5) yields 245.0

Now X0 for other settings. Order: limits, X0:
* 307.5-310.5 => -2.82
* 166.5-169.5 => -2.80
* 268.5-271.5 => -2.82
